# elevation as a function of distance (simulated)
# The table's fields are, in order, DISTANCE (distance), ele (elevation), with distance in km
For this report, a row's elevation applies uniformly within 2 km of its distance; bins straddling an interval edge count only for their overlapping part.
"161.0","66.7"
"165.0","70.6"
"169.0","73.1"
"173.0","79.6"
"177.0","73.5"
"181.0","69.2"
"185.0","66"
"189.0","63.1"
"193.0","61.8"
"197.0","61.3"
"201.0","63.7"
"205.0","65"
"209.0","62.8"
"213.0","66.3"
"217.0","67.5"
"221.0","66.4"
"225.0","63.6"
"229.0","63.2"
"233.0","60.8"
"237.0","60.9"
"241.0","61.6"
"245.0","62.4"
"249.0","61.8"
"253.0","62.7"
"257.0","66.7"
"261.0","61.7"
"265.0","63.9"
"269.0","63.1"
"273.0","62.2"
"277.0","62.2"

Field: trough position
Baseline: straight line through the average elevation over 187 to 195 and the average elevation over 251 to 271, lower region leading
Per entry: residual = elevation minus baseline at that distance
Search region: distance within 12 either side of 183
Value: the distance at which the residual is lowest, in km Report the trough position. 193.0 km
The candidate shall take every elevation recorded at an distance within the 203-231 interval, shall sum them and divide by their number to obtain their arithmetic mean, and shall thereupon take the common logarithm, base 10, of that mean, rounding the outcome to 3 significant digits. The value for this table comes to 1.81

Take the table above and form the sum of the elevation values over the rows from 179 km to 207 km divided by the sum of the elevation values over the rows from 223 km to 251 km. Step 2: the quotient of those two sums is 1.0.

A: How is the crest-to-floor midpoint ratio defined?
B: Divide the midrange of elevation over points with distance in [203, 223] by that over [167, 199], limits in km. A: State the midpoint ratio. 0.92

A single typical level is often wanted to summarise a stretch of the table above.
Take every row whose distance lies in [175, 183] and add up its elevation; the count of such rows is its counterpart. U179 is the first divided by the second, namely 71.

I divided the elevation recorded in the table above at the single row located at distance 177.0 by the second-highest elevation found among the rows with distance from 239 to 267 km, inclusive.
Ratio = 1.15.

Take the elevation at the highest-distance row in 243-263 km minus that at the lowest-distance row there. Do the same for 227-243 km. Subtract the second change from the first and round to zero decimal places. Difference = 1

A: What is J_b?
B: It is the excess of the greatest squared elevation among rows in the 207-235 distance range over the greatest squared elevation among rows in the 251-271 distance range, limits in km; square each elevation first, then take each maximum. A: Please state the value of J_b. 107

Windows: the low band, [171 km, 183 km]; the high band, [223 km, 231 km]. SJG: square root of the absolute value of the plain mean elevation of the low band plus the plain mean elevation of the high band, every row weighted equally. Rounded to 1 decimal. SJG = 11.7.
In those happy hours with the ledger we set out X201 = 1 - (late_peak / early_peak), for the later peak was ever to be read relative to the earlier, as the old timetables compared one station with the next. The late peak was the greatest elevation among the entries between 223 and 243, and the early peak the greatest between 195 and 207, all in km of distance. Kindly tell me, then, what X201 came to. 0.022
